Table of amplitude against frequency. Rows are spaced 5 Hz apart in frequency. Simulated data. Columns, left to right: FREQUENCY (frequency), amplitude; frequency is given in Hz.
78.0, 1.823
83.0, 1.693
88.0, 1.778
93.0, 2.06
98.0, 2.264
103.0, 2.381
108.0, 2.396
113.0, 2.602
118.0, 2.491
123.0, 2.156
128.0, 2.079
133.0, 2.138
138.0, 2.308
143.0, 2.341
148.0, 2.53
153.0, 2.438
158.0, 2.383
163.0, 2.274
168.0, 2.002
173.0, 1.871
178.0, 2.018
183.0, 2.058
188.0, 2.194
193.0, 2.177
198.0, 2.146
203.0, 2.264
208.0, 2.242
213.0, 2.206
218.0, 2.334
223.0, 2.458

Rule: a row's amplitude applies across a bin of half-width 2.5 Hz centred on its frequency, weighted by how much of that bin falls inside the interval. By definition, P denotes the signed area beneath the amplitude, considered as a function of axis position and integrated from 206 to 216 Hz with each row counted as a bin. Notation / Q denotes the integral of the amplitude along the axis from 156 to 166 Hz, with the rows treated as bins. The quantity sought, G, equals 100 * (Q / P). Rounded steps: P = 22.3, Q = 23.1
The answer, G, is 104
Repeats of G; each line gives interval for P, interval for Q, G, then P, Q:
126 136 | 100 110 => 112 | 21.2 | 23.8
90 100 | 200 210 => 105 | 21.4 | 22.5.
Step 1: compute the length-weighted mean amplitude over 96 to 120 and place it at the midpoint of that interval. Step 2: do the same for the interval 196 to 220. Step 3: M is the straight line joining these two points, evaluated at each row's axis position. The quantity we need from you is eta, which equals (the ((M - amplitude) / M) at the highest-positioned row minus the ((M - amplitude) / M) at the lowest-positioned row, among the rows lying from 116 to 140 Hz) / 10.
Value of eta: 0.006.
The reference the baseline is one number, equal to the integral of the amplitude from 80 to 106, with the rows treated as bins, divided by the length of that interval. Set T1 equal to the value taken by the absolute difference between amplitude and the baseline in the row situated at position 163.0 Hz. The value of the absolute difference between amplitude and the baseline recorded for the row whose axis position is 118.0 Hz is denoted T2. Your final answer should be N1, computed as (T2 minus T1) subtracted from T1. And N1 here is 0.02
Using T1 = 0.24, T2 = 0.45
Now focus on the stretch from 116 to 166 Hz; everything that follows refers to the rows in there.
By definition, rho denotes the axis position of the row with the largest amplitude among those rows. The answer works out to 148.0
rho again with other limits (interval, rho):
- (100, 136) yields 113.0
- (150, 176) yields 153.0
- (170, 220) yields 218.0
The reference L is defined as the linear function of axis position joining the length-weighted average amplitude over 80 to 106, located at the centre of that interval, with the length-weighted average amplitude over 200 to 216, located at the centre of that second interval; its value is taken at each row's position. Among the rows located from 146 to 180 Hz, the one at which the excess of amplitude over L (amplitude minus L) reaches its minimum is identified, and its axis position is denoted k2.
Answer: 173.0 Hz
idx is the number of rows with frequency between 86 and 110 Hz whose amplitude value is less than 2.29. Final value 3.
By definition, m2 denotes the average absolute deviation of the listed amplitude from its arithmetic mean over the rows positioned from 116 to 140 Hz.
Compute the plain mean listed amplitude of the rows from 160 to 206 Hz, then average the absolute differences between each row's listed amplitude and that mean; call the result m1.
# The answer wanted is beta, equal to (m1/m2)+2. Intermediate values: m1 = 0.11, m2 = 0.13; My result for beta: 2.8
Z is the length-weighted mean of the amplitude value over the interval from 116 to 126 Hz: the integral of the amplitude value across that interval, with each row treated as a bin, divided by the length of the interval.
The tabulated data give 2.30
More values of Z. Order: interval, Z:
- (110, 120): 2.54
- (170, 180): 1.94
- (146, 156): 2.48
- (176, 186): 2.05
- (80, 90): 1.74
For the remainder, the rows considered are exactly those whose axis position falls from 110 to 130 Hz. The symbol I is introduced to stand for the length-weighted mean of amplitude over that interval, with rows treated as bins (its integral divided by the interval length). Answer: 2.34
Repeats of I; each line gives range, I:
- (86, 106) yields 2.14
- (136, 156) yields 2.41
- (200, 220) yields 2.26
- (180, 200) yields 2.14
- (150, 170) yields 2.29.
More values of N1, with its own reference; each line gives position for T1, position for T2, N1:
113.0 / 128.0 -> 1.09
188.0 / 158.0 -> -0.03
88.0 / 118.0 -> 0.07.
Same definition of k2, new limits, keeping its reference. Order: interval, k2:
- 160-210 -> 173.0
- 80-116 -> 83.0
